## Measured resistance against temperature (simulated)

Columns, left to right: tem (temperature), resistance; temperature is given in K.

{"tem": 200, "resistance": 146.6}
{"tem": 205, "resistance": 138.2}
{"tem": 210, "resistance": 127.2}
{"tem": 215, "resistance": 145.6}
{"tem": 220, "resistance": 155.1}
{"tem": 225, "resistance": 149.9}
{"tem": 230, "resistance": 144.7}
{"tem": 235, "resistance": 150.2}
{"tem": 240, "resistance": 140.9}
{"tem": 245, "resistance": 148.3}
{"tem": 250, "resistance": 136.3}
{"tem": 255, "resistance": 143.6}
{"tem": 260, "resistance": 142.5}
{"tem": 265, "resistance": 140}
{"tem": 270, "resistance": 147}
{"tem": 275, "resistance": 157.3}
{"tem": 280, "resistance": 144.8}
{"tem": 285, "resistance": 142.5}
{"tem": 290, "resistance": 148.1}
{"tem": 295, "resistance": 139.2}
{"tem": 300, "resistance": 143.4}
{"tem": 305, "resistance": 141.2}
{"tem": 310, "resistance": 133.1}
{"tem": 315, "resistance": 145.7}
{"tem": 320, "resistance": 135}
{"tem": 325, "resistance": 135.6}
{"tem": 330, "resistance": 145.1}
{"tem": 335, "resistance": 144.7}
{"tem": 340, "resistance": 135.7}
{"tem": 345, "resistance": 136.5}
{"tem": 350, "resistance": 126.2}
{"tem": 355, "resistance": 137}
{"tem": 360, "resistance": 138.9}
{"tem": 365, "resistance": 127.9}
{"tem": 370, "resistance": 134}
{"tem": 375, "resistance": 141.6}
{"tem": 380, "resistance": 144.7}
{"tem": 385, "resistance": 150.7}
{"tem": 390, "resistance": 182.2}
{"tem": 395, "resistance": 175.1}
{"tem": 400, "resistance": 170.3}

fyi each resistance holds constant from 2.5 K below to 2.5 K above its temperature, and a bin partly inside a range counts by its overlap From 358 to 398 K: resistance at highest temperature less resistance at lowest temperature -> 36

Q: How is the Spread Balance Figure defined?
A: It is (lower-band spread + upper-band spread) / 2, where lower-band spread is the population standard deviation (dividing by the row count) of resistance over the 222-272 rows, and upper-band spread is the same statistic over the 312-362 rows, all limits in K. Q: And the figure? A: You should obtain 5.0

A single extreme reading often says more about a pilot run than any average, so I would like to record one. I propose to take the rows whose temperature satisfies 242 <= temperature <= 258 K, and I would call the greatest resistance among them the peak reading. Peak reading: 148.3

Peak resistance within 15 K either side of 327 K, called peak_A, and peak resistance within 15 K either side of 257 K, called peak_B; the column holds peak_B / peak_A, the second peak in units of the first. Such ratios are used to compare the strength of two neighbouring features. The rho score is 1.02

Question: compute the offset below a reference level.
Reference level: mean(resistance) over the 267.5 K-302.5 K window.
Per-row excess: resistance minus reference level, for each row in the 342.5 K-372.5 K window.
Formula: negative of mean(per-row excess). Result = 13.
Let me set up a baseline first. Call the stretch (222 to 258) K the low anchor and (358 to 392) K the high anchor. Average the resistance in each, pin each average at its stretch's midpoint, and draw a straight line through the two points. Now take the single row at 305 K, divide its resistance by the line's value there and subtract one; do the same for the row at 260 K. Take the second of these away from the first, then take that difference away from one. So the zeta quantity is 1.01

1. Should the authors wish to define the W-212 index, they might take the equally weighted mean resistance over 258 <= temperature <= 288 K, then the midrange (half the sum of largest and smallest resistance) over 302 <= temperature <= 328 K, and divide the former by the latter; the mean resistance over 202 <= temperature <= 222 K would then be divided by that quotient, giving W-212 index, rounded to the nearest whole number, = 135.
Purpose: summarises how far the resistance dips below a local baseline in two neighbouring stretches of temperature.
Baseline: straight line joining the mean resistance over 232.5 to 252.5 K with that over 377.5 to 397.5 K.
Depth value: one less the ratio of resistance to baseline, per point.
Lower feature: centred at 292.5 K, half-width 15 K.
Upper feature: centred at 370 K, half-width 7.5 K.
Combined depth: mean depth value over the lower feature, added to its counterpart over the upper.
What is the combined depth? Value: 0.21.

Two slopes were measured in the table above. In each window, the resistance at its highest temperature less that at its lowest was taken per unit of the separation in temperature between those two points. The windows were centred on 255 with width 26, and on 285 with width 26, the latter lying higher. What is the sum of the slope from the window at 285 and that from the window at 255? -1.3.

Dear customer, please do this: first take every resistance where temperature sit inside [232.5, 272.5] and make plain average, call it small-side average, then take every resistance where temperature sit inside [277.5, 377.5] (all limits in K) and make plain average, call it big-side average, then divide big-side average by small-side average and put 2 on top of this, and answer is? 2.97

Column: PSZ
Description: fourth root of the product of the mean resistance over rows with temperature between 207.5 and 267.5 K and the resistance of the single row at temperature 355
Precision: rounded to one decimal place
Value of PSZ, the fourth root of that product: 11.8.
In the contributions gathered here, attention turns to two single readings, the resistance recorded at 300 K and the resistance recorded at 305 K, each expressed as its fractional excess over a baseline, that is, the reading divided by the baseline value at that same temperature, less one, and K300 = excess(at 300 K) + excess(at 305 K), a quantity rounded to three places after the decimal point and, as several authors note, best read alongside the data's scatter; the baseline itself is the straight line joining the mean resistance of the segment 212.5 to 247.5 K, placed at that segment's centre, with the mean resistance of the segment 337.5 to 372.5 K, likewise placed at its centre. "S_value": 0.038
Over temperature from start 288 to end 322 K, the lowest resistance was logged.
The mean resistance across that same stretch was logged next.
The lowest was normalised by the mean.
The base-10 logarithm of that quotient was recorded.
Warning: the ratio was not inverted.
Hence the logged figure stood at -0.024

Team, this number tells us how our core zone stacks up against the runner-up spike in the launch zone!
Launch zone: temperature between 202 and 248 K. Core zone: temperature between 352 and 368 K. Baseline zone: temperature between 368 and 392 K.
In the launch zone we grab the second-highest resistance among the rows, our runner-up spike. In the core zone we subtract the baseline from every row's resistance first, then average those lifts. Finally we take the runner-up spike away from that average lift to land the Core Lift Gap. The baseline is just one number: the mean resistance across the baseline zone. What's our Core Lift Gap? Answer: -166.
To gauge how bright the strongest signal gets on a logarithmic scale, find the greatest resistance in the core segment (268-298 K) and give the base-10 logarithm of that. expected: 2.20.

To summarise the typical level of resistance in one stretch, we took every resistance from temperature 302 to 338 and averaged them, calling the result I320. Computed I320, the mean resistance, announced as 140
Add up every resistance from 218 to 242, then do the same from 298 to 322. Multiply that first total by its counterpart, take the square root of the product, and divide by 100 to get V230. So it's 7.19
